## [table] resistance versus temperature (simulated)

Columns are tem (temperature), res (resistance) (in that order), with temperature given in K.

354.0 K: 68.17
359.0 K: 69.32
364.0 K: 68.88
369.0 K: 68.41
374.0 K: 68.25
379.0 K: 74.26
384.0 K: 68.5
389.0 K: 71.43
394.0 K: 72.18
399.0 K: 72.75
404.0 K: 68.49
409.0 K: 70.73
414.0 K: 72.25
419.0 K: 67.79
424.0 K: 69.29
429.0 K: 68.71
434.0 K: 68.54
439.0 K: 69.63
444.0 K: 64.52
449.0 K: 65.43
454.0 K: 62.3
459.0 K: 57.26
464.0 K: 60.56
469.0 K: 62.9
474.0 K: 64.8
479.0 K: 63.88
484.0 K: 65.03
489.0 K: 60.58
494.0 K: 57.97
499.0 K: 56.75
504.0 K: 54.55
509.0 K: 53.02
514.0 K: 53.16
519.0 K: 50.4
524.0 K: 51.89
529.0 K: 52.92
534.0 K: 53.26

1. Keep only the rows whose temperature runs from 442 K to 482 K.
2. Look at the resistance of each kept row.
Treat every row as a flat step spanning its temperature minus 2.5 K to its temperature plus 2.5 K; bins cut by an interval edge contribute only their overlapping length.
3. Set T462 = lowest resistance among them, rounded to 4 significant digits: 57.26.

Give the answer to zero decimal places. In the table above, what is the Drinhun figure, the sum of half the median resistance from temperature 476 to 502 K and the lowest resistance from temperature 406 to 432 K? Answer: 98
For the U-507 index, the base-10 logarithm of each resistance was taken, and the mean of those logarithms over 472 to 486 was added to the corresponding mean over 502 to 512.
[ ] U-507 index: 3.54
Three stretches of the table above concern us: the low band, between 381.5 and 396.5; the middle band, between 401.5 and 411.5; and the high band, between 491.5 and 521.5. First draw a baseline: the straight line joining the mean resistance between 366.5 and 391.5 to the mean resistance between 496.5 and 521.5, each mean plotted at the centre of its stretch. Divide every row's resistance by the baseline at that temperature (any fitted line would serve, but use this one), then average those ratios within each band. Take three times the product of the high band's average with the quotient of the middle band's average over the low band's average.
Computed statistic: 3.1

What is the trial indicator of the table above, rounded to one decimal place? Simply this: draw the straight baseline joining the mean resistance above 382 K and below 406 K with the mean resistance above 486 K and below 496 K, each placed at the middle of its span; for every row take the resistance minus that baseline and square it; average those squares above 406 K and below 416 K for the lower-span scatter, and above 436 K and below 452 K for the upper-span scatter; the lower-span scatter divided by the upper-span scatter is 1.4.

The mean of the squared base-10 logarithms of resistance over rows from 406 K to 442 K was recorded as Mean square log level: 3.39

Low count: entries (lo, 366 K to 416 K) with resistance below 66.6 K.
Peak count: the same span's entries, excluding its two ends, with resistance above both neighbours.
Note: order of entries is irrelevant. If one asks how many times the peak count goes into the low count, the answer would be 0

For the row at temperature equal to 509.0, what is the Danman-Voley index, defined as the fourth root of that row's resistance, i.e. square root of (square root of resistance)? 2.70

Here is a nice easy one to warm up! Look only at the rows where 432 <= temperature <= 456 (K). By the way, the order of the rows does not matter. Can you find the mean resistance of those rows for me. 66.1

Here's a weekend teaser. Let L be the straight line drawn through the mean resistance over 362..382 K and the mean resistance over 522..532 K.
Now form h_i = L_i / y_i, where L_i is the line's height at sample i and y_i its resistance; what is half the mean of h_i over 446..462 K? 0.493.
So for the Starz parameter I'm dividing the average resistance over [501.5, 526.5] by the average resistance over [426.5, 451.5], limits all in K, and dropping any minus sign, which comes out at 0.78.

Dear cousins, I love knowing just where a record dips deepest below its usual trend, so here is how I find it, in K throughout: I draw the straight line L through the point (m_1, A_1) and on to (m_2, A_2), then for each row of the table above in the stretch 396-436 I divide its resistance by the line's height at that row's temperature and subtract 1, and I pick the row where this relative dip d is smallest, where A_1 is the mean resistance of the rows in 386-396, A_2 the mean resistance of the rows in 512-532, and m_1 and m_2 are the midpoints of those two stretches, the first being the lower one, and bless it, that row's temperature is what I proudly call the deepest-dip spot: 404.0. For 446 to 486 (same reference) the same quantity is 459.0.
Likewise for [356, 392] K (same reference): 359.0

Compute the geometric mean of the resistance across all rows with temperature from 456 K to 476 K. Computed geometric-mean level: 61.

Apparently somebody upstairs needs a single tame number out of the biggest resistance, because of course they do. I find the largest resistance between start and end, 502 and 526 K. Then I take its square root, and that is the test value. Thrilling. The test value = 7.39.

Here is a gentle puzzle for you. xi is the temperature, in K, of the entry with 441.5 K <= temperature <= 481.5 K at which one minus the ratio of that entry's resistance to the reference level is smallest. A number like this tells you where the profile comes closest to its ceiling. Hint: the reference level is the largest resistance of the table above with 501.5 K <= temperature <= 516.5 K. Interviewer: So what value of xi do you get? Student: 449.0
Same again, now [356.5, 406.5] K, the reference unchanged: 379.0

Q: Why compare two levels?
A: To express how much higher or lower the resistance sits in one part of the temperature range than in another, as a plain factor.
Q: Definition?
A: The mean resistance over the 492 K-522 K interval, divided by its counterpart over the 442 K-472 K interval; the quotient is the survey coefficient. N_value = 0.87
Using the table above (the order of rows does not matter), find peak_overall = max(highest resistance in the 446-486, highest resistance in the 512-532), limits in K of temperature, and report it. 65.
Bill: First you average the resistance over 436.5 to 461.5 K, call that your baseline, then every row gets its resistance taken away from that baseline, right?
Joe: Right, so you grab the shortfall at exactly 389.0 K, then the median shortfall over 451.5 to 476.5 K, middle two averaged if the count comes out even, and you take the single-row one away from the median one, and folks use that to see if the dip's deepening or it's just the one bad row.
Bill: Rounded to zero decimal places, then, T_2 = 9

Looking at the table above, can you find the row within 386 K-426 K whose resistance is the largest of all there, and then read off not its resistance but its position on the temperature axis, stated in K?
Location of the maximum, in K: 399.0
